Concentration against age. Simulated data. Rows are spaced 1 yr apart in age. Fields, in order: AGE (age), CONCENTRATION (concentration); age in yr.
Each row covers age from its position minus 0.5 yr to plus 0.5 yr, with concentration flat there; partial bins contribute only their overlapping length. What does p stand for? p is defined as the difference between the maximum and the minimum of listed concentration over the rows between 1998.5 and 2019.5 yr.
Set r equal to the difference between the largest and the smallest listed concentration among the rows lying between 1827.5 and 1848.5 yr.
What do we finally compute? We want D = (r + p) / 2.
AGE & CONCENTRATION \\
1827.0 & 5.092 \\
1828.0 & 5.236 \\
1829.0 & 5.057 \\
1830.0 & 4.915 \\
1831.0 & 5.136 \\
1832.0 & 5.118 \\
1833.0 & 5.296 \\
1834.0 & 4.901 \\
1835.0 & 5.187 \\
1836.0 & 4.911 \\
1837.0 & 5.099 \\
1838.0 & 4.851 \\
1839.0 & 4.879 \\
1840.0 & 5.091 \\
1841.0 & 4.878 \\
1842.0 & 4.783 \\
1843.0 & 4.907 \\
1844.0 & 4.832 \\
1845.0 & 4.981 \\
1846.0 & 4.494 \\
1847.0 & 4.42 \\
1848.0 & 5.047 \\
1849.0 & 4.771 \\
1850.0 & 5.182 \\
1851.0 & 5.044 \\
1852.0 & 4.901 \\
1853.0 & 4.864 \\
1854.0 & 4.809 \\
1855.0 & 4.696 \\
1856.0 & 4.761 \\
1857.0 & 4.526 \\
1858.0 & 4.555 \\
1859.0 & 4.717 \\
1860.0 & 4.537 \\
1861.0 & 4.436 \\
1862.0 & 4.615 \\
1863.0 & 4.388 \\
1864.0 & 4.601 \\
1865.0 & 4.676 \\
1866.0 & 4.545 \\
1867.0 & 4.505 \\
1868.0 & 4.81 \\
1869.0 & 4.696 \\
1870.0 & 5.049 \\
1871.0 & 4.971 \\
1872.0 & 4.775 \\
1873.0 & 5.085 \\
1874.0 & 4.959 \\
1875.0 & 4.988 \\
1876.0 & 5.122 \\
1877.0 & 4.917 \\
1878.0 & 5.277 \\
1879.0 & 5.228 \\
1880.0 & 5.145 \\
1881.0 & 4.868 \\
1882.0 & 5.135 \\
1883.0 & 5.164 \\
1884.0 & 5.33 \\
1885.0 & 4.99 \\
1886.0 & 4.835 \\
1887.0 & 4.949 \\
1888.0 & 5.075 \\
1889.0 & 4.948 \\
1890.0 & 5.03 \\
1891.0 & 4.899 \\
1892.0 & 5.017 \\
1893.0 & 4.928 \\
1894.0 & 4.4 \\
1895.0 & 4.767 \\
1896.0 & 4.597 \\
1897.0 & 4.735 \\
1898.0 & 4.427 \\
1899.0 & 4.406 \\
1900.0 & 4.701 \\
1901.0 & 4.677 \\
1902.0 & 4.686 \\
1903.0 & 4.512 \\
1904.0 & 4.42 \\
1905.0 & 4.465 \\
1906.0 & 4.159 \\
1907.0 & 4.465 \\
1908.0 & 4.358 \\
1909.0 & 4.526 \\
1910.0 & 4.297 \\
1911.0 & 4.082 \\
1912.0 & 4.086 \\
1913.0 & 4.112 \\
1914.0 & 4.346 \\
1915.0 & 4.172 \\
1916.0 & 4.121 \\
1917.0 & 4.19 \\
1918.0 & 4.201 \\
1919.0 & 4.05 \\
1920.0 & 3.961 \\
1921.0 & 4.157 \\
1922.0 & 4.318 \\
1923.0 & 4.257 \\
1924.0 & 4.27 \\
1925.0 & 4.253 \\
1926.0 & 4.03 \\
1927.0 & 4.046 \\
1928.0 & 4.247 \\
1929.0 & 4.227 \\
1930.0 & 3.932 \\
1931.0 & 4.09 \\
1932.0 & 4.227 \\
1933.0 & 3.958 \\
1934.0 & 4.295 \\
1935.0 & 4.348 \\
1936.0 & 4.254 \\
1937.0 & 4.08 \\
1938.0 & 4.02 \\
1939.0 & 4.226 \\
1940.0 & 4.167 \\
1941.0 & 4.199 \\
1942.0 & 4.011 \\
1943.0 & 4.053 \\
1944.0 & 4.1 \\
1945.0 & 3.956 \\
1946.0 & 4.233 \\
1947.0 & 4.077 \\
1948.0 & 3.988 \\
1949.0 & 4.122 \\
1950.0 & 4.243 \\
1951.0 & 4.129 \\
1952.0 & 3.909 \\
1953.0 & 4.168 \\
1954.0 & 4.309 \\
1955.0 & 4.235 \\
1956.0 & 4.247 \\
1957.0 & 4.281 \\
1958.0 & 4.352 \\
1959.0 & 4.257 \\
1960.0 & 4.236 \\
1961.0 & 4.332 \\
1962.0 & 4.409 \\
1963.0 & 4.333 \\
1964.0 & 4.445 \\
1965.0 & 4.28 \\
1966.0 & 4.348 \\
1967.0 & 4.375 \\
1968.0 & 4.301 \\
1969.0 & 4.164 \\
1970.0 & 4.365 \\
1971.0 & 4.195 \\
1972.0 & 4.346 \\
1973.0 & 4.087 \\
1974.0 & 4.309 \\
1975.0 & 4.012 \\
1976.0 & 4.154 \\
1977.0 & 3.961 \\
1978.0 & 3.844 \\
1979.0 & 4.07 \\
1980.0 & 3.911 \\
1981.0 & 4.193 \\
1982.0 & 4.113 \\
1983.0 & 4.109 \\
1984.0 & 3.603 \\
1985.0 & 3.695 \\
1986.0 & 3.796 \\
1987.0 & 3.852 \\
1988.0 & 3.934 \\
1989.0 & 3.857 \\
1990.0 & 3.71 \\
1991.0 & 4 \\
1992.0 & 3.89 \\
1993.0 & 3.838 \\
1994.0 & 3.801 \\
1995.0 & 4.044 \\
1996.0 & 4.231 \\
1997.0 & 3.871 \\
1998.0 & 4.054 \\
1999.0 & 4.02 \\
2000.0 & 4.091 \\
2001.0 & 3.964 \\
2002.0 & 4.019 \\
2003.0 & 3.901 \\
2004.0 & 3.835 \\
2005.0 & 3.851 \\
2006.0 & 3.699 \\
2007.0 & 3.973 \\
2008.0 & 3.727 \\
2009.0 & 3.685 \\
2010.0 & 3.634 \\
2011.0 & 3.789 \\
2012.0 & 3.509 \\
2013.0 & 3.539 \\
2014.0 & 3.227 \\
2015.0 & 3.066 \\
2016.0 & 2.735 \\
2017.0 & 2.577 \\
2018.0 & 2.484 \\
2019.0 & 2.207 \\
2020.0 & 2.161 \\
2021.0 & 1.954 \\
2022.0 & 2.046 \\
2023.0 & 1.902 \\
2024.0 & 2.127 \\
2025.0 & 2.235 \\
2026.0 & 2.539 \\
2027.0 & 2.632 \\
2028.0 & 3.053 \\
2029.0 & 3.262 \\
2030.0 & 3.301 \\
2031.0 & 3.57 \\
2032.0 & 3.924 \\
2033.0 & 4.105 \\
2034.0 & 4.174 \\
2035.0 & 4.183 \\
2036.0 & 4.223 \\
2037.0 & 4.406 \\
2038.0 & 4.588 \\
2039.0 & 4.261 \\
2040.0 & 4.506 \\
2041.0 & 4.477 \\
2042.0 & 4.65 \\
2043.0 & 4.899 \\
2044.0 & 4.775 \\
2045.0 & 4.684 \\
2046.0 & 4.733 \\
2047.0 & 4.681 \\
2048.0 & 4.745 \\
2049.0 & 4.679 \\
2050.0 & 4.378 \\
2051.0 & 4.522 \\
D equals 1.38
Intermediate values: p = 1.88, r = 0.9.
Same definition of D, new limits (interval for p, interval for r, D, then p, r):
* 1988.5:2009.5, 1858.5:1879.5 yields 0.72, 0.55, 0.9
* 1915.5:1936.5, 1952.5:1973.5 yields 0.39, 0.42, 0.4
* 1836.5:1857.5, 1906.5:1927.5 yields 0.66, 0.76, 0.6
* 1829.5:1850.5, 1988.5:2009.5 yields 0.71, 0.88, 0.5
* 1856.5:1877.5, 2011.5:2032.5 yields 1.38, 0.73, 2.0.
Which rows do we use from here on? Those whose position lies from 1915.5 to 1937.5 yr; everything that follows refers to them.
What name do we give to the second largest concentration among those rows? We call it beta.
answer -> 4.318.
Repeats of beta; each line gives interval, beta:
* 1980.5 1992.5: 4.113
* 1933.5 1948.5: 4.295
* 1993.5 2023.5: 4.091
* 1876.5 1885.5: 5.277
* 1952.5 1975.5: 4.409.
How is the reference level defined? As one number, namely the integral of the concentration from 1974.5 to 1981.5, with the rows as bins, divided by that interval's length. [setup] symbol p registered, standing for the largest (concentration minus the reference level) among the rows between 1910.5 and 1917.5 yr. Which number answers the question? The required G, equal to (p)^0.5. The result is 0.6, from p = 0.3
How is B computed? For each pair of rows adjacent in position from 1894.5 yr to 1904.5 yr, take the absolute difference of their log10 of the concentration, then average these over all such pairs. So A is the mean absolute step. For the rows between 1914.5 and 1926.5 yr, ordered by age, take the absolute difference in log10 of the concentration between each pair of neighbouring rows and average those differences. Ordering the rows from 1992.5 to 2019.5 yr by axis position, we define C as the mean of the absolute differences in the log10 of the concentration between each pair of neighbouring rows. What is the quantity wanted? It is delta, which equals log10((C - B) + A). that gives -1.78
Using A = 0.0099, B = 0.0129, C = 0.020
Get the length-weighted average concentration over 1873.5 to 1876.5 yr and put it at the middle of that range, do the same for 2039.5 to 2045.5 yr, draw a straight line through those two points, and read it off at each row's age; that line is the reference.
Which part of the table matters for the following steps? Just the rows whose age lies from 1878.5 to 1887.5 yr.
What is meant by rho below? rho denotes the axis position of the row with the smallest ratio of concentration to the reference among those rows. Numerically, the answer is 1886.0 yr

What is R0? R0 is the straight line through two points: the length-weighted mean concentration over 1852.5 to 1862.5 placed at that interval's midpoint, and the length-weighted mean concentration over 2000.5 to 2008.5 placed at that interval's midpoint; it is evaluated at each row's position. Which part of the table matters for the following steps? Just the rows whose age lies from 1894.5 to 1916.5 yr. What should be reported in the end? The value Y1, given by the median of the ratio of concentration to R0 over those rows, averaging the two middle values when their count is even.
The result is 1.00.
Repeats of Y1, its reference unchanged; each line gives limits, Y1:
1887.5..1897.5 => 1.10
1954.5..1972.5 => 1.06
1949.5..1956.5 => 1.02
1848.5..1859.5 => 1.02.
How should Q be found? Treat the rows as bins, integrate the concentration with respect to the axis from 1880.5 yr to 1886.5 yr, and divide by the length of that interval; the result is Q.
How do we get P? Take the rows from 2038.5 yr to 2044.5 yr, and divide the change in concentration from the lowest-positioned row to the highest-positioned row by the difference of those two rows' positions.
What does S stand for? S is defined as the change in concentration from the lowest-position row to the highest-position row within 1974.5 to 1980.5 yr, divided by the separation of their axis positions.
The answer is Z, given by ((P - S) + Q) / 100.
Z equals 0.0518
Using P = 0.103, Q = 5.05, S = -0.02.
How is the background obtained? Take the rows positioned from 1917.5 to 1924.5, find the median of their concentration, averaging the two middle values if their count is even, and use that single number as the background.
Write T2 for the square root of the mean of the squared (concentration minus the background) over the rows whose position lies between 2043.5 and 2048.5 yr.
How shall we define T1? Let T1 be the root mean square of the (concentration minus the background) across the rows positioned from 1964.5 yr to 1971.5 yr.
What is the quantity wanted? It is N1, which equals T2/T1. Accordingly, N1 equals 4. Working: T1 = 0.12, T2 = 0.5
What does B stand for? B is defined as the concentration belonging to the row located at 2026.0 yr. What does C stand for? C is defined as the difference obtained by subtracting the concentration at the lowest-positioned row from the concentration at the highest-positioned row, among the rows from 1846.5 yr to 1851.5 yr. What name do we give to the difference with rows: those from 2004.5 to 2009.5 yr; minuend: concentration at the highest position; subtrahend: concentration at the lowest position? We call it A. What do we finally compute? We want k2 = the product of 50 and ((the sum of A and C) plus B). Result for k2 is 150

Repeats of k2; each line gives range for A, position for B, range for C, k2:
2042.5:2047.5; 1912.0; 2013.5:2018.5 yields 156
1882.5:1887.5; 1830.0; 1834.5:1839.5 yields 220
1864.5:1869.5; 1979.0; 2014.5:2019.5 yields 162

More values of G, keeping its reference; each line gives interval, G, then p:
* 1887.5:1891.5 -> 1.0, 1.1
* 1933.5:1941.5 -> 0.6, 0.3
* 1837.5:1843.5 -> 1.0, 1.1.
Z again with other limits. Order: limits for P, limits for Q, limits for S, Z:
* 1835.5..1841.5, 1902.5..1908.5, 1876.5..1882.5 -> 0.0435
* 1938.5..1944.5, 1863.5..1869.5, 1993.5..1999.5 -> 0.0457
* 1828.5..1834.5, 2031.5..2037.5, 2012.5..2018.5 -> 0.0435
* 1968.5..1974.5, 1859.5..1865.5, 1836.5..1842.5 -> 0.0463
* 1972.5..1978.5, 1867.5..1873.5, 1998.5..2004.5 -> 0.0489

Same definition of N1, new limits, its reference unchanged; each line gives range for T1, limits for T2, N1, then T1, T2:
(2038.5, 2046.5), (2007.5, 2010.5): 1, 0.46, 0.5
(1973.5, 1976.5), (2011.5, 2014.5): 6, 0.13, 0.8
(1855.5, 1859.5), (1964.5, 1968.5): 0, 0.45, 0.1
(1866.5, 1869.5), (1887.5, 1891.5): 2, 0.49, 0.8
